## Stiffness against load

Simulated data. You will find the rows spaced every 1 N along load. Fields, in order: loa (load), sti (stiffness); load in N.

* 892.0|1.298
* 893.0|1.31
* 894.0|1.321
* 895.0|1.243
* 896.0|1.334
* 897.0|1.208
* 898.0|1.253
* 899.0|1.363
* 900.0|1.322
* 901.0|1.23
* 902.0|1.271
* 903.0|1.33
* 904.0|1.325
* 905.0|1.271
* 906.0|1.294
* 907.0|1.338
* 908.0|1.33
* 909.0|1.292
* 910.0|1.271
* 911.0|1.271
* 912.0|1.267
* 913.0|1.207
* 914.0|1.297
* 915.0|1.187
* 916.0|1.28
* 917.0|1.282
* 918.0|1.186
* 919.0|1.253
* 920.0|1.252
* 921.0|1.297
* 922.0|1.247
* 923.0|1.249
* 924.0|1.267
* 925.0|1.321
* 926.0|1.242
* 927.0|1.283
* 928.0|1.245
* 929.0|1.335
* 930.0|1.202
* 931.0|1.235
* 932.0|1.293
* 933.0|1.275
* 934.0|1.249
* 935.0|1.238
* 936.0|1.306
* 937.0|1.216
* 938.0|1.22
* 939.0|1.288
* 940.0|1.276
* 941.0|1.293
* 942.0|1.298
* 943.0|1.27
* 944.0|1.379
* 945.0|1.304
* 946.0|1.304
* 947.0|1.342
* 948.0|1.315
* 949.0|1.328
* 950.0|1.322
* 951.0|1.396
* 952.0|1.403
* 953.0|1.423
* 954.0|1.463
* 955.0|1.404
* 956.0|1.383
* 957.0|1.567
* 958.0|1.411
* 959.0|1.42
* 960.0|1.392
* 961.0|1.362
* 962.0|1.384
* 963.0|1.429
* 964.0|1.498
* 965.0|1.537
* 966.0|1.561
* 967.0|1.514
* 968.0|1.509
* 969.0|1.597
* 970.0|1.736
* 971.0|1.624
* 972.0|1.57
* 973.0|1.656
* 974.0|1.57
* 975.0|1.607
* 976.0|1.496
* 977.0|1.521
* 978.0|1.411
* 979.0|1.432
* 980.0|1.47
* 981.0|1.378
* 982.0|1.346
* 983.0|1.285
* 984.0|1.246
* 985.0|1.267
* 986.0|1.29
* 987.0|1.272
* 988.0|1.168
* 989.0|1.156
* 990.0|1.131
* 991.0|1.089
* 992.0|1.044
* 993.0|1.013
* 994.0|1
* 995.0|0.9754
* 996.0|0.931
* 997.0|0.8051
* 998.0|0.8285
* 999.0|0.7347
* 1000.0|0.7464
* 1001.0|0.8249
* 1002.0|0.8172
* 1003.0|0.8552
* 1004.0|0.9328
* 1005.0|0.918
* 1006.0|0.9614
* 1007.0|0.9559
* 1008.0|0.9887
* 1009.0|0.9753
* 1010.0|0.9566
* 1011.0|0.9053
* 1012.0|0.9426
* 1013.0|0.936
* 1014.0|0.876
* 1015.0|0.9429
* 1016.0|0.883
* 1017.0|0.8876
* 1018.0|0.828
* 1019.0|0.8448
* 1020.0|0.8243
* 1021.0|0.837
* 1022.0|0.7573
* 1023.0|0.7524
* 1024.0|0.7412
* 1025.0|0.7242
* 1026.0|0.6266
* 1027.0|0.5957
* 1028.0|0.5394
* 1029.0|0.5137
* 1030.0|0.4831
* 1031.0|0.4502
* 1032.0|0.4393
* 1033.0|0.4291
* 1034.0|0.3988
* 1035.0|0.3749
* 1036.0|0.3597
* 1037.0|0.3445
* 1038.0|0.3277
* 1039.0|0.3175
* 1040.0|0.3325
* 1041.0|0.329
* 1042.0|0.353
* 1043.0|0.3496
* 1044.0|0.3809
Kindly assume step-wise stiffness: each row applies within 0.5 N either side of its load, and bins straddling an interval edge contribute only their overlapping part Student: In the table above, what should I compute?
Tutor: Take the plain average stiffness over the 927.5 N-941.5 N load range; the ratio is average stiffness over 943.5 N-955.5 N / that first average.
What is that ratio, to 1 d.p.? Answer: 1.1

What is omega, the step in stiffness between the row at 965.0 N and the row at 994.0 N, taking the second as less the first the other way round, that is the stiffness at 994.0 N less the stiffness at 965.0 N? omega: -0.5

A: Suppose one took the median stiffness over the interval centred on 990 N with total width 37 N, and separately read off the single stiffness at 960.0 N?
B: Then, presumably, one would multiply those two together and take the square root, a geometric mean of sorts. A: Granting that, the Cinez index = 1.3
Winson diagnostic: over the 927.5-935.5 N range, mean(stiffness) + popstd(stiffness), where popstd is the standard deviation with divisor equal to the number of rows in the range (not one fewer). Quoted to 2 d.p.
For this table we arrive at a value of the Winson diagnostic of 1.30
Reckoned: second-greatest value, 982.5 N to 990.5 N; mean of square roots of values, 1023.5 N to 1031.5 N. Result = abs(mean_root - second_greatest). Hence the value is 0.52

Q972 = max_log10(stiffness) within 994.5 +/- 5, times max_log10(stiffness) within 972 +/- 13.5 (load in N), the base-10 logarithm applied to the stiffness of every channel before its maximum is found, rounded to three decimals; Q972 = 0.013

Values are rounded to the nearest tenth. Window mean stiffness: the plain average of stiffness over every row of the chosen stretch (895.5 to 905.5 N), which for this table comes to 1.3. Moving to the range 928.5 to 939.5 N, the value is 1.3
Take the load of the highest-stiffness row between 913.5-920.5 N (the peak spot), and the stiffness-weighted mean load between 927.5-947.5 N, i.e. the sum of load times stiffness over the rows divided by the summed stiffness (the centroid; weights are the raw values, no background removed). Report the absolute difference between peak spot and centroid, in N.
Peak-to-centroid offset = 23.6 N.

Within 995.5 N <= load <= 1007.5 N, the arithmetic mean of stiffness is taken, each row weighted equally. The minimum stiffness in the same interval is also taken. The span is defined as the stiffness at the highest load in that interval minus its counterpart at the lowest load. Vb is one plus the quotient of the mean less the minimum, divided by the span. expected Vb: 6.0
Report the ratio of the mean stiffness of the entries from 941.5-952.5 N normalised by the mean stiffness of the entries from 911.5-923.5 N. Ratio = 1.07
